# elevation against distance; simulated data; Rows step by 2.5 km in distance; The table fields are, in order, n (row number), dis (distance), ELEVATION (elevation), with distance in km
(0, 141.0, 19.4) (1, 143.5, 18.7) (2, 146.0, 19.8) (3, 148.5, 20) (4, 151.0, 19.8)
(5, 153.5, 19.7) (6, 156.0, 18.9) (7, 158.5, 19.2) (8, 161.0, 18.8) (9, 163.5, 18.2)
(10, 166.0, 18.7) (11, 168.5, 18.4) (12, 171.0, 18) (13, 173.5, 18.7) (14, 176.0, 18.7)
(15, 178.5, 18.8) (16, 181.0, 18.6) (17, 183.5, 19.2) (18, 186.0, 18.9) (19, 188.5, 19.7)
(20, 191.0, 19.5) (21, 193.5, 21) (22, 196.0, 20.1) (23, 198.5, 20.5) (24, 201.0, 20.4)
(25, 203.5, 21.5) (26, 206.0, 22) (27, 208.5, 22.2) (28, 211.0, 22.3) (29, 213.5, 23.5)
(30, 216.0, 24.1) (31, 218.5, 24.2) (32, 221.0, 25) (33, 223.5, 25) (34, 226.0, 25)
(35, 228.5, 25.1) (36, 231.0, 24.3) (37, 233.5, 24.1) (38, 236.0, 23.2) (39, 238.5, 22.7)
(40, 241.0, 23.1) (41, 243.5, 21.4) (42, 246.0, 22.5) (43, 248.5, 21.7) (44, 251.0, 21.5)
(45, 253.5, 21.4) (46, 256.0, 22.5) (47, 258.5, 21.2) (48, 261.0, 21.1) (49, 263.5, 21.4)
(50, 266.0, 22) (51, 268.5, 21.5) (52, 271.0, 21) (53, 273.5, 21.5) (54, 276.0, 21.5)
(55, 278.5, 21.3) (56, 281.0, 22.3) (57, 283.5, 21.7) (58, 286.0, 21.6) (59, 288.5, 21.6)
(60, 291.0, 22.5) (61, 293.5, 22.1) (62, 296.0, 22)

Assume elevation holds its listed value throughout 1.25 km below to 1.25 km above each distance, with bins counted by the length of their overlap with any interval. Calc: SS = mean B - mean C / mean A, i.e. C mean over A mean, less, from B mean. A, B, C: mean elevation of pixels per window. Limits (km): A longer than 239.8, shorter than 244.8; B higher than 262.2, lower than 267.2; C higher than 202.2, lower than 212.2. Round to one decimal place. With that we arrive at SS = 20.7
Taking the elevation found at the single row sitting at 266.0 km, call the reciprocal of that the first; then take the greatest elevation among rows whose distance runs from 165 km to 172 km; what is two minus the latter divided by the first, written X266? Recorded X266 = -409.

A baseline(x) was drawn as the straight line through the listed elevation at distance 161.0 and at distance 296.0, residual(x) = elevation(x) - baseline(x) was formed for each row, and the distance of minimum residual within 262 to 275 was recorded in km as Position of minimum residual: 271.0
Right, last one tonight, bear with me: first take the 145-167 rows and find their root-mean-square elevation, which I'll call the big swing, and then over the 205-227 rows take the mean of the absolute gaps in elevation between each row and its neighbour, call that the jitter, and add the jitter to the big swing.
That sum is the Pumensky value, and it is 19.6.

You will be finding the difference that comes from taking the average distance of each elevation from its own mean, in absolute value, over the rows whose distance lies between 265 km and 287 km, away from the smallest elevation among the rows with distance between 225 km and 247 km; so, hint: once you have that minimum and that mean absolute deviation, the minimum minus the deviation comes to 21.1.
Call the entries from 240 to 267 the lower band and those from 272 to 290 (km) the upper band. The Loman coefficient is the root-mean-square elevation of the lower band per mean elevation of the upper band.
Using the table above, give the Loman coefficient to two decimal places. 1.01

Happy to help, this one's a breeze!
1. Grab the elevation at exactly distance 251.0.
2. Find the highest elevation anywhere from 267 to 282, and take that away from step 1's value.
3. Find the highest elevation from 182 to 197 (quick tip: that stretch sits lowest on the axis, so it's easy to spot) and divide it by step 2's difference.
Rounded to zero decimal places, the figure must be -26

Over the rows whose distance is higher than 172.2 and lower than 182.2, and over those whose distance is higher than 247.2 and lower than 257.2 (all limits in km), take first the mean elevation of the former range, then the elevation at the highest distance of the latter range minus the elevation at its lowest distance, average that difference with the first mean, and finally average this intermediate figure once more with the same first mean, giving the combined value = 14.2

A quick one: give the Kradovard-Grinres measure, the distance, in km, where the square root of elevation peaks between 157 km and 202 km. 193.5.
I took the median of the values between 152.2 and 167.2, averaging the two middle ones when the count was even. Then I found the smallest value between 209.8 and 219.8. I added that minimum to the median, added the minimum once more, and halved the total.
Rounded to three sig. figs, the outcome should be 31.7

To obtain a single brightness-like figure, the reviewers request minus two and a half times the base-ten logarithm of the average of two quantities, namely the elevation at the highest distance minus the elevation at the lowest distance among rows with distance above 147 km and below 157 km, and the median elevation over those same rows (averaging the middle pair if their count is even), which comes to -2.42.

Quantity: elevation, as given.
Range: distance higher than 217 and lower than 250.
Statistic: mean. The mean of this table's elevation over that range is 23.6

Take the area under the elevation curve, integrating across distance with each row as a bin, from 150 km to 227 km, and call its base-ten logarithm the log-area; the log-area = 3.2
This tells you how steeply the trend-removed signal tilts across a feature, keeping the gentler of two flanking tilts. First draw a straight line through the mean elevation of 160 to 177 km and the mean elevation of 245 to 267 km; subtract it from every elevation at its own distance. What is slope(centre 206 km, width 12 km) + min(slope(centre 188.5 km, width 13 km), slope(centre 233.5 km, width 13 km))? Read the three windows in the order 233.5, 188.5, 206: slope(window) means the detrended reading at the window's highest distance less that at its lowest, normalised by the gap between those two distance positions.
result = -0.12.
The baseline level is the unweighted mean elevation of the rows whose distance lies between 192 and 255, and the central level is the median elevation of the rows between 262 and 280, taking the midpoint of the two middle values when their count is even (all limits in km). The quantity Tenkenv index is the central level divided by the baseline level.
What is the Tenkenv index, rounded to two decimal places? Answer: 0.95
